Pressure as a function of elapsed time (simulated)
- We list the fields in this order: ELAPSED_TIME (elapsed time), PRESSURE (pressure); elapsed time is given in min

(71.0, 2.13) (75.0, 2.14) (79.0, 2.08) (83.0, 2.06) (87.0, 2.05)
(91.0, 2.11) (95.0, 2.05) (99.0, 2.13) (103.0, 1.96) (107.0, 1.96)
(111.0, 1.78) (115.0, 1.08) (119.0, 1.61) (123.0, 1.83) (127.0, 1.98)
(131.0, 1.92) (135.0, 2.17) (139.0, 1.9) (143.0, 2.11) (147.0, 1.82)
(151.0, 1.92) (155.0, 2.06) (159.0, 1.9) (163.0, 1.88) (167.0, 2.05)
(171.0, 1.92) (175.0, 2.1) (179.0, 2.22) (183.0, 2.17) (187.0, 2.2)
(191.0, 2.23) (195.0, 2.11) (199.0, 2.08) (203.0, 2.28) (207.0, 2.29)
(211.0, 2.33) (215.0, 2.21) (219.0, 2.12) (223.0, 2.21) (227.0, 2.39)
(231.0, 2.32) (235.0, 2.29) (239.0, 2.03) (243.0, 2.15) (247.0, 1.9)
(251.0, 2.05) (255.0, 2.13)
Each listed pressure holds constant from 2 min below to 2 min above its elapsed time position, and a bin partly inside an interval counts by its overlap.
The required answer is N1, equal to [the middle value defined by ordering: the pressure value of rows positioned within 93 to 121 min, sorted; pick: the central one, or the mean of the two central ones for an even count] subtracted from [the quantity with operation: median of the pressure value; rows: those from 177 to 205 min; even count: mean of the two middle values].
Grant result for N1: 0.24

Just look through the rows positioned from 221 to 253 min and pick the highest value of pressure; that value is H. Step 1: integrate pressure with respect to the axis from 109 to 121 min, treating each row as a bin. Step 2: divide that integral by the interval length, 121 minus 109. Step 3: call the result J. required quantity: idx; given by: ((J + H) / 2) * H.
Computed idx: 4.64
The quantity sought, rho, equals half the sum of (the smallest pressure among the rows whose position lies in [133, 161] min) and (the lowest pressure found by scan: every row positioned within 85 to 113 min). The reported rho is 1.80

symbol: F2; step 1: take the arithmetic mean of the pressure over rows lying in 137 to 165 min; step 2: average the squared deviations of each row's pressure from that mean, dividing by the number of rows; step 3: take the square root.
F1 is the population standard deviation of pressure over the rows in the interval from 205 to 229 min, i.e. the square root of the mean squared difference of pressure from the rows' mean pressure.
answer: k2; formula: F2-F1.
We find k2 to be 0.008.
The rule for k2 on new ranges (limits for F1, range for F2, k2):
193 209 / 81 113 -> 0.009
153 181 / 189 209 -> -0.028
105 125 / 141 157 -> -0.193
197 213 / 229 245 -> 0.019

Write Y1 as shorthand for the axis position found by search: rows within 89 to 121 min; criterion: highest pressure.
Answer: 99.0 min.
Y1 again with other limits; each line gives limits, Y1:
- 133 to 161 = 135.0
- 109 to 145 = 135.0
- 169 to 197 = 191.0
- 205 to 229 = 227.0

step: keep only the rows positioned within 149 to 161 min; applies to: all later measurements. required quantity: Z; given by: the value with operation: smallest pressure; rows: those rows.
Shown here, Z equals 1.9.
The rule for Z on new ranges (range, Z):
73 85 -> 2.06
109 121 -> 1.08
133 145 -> 1.9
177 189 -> 2.17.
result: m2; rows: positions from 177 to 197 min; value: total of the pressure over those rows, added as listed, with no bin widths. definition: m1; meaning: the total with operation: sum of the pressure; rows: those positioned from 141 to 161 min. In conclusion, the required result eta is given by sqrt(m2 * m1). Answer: 10.4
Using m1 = 9.8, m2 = 10.9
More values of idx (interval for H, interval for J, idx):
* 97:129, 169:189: 4.53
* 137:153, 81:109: 4.38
